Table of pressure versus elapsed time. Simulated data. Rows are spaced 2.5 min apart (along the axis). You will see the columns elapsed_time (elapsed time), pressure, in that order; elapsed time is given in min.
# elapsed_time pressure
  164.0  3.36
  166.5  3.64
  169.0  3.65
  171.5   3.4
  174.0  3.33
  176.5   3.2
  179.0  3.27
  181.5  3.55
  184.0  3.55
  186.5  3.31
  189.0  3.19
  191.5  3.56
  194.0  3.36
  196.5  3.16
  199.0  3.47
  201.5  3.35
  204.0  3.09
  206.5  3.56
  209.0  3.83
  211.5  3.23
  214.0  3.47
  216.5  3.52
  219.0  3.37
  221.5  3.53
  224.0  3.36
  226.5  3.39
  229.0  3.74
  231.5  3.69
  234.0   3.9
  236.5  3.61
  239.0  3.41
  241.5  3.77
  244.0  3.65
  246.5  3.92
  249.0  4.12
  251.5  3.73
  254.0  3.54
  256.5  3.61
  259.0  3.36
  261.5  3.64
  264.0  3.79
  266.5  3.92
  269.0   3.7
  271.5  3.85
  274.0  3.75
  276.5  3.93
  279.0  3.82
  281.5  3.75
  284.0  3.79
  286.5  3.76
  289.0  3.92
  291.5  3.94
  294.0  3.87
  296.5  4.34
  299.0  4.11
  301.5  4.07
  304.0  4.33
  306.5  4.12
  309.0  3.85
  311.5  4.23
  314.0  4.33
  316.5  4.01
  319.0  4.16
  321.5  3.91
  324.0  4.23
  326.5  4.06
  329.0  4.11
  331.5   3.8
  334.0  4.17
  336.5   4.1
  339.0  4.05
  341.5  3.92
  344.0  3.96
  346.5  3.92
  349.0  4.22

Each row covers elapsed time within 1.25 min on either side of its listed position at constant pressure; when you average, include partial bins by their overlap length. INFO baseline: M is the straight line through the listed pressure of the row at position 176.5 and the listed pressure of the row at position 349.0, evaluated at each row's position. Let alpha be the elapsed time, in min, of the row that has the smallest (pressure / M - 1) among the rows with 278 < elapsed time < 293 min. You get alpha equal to 286.5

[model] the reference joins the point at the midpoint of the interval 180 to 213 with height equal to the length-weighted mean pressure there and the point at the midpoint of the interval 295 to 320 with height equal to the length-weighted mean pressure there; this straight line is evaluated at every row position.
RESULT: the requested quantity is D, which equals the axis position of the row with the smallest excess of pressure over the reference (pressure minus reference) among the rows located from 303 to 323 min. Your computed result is 321.5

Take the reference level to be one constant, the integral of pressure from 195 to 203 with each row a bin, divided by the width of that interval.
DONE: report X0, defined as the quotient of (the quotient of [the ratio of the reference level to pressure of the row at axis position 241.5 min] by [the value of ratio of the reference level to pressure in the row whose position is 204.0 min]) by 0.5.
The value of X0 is 1.64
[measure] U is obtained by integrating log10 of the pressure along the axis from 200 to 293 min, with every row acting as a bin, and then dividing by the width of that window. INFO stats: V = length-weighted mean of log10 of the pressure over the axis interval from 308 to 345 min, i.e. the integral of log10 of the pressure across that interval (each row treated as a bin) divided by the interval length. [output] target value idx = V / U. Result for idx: 1.082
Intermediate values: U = 0.562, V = 0.608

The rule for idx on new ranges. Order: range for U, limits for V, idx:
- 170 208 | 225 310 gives 1.103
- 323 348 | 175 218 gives 0.875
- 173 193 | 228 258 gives 1.081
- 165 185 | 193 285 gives 1.037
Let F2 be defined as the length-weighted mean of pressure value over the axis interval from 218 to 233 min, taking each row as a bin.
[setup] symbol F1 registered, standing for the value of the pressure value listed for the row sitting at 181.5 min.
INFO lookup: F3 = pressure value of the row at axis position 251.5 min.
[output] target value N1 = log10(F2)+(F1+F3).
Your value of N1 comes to 7.8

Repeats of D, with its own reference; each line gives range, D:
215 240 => 239.0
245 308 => 259.0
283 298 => 286.5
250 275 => 259.0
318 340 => 331.5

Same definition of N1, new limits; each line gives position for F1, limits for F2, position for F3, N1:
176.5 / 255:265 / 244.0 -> 7.4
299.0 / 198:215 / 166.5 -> 8.3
